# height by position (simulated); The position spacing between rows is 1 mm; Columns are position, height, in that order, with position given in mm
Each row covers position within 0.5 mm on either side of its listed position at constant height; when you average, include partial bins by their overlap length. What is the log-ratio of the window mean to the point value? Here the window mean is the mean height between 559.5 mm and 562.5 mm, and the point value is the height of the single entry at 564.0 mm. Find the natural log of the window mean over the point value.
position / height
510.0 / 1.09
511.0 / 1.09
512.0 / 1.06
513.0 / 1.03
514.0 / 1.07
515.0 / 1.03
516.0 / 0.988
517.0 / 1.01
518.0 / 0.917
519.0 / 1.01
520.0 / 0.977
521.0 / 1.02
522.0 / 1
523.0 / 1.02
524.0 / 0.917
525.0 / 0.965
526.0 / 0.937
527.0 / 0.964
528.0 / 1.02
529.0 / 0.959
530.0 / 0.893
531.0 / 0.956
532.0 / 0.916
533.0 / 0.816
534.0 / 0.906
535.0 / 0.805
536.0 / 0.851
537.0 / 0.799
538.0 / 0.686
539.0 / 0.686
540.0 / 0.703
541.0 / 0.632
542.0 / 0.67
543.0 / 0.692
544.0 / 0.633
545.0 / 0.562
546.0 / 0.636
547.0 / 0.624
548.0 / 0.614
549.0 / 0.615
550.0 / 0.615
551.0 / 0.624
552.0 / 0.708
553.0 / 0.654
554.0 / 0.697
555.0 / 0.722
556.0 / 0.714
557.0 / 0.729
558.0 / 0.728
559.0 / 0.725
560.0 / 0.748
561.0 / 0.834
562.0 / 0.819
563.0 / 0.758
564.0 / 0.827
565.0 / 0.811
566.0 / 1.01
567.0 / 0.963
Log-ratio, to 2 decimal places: -0.03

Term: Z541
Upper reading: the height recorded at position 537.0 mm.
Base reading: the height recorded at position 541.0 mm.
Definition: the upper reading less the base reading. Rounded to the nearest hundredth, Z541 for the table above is 0.17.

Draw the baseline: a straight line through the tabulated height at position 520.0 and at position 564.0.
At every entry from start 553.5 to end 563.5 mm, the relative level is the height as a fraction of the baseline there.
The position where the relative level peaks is 561.0 mm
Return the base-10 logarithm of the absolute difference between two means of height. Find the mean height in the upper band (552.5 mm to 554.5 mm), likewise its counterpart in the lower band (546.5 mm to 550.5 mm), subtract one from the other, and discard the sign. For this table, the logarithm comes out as -1.2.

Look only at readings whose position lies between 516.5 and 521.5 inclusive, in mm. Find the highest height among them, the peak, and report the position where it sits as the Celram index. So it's 521.0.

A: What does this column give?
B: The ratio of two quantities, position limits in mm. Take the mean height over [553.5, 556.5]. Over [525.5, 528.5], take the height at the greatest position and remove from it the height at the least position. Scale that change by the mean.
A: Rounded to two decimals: 0.12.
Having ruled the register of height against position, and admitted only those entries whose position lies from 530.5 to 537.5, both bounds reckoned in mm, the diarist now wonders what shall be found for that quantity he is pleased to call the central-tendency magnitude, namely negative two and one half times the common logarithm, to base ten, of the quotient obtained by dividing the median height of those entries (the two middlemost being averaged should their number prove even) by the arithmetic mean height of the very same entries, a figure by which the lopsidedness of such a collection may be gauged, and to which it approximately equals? 0.017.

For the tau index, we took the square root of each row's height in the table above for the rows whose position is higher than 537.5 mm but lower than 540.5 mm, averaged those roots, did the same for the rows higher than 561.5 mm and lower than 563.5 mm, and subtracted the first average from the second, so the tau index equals 0.06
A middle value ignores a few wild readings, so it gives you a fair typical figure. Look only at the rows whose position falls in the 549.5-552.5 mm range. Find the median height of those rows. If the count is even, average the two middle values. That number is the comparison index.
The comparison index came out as 0.62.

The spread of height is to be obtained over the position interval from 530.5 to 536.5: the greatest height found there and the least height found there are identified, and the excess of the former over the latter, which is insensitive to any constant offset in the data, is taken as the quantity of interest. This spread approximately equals 0.151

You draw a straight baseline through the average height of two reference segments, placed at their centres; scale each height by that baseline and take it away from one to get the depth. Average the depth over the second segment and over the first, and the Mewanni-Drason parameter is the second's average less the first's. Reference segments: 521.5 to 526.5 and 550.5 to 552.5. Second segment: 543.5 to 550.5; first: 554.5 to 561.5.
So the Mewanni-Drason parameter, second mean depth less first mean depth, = 0.39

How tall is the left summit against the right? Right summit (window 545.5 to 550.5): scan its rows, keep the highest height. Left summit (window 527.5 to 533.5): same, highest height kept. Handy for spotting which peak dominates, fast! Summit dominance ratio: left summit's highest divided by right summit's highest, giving 1.60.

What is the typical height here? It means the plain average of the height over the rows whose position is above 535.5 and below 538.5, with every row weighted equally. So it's 0.78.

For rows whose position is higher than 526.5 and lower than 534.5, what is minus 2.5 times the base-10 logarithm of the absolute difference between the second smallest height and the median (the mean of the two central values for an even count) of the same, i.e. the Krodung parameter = 3.4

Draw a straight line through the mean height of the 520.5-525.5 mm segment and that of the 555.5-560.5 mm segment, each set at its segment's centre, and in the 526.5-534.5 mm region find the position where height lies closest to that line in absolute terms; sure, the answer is 534.0 mm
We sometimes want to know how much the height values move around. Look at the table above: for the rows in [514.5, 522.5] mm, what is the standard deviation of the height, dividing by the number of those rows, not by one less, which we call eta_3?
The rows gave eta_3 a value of 0.033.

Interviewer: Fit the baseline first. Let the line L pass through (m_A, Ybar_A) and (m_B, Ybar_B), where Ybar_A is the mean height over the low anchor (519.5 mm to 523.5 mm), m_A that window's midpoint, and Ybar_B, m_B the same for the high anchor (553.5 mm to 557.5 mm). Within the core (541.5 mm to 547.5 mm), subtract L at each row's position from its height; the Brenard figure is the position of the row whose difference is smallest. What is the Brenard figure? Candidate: 545.0 mm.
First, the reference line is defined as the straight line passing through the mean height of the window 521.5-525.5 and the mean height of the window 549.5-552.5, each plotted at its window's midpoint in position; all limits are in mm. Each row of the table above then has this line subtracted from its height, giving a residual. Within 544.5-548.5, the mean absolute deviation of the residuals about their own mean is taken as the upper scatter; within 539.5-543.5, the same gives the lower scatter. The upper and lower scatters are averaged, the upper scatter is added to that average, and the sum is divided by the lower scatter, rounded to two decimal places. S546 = 2.52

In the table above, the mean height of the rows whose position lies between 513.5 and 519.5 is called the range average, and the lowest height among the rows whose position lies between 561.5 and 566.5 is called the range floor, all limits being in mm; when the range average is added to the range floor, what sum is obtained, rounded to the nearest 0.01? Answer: 1.76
